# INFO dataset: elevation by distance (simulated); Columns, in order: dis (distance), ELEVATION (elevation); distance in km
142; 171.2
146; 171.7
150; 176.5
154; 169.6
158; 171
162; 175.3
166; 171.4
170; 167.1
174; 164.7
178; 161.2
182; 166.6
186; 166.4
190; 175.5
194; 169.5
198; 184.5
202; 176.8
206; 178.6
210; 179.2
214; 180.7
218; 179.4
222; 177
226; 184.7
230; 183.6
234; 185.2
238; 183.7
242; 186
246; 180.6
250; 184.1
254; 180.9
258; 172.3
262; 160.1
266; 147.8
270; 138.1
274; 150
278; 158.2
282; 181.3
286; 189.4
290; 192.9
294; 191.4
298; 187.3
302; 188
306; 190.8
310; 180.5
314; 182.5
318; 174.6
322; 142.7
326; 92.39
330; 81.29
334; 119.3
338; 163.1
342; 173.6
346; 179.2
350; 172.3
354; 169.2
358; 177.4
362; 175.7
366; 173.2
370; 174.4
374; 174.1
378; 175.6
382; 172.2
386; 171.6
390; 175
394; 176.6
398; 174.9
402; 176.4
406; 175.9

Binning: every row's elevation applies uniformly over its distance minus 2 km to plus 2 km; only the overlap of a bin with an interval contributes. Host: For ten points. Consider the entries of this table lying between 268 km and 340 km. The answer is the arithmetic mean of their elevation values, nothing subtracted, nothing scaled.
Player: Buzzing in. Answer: 161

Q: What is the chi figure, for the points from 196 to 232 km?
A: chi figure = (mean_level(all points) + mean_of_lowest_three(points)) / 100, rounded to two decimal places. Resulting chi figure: 3.58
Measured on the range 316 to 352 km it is 2.42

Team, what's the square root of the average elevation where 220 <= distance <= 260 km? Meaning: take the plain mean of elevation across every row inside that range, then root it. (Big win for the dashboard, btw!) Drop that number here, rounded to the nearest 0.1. 13.5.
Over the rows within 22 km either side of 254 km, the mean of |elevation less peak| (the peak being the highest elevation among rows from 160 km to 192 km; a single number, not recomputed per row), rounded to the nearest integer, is 14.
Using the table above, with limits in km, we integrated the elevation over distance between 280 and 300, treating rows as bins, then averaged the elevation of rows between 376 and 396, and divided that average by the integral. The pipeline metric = 0.046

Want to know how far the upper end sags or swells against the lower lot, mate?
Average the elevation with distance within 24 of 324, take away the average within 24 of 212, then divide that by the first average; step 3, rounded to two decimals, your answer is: -0.15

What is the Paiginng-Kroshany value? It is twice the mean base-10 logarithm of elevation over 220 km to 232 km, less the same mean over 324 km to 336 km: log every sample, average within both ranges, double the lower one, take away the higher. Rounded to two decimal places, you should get 2.53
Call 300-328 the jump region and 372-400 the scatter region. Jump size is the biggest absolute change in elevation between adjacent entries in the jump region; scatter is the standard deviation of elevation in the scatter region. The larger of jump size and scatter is 50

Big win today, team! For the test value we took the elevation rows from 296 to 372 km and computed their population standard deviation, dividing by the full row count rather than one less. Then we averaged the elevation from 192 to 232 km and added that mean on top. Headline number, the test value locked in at 210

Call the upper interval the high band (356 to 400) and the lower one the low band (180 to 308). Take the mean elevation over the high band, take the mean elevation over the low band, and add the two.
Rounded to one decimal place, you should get 351.2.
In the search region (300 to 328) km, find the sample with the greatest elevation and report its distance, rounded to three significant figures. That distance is 306 km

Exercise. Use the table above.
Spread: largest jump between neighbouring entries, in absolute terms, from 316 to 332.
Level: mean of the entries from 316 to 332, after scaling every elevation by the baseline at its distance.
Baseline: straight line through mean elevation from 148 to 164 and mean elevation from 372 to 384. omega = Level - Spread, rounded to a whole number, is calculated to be -50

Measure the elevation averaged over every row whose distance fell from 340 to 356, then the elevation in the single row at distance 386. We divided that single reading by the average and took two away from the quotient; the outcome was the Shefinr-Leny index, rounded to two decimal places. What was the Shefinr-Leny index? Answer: -1.01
